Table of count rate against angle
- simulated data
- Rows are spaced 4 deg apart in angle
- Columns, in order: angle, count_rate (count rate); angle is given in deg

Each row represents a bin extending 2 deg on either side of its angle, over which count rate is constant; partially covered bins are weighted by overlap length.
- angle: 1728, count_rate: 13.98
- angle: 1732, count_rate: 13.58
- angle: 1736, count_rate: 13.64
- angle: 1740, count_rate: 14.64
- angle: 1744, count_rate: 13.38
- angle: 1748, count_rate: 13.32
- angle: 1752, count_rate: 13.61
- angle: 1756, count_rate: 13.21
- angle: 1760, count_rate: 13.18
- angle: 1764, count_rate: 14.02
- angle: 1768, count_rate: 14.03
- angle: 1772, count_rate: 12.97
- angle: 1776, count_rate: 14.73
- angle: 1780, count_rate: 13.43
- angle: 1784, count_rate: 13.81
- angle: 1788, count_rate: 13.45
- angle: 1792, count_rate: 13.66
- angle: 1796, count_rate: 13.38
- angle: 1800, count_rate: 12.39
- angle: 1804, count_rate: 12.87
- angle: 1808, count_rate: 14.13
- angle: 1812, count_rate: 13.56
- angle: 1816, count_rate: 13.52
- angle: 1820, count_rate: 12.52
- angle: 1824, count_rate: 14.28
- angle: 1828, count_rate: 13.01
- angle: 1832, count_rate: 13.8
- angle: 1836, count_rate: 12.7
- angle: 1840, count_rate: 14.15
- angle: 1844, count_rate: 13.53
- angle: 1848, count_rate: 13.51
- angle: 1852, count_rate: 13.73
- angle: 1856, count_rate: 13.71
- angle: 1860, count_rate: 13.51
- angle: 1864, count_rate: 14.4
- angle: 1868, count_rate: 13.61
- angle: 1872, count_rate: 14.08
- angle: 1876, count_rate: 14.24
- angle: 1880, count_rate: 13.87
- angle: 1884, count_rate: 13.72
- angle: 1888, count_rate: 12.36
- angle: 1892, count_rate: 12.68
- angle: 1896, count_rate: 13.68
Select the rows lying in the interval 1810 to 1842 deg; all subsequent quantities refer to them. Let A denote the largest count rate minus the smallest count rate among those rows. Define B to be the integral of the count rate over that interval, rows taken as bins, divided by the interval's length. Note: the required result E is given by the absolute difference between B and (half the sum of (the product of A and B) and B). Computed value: 5.1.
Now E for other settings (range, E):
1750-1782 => 5.2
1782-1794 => 4.4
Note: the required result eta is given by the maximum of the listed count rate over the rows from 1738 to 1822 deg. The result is 14.73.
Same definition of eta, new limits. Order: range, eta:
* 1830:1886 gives 14.4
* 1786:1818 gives 14.13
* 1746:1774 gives 14.03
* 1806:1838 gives 14.28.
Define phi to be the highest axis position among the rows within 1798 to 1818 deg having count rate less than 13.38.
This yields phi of 1804 deg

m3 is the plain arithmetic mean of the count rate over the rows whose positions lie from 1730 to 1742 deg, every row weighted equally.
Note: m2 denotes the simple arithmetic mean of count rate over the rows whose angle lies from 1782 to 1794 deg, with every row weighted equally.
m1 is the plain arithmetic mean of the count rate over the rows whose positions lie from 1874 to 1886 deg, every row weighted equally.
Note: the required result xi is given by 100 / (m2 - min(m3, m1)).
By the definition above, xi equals -330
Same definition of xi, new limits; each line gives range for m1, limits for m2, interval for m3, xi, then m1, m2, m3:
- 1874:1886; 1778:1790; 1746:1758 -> 545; 13.9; 13.6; 13.4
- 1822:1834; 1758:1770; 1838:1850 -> 2143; 13.7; 13.7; 13.7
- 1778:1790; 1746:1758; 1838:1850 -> -545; 13.6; 13.4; 13.7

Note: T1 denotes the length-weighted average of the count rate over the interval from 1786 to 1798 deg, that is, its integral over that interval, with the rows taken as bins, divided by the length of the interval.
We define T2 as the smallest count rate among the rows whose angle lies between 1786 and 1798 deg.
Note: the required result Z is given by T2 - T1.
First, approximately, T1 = 13.5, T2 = 13.38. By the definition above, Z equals -0.1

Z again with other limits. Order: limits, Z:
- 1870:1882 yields -0.2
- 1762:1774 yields -0.7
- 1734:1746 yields -0.5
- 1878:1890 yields -1.0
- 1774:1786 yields -0.6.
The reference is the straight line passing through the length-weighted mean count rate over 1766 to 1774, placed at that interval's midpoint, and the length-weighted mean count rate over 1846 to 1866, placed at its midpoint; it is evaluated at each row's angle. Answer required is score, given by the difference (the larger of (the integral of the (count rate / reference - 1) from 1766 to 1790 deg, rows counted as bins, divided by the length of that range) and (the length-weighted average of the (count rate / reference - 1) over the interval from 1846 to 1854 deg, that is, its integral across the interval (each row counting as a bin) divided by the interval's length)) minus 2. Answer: -1.984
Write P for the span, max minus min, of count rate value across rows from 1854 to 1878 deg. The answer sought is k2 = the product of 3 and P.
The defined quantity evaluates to 2.7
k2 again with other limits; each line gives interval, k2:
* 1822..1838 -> 4.7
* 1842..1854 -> 0.7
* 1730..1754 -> 4.0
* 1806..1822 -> 4.8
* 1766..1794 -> 5.3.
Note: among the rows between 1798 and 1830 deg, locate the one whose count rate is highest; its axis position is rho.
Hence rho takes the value 1824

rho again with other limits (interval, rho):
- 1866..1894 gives 1876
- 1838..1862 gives 1840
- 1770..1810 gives 1776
